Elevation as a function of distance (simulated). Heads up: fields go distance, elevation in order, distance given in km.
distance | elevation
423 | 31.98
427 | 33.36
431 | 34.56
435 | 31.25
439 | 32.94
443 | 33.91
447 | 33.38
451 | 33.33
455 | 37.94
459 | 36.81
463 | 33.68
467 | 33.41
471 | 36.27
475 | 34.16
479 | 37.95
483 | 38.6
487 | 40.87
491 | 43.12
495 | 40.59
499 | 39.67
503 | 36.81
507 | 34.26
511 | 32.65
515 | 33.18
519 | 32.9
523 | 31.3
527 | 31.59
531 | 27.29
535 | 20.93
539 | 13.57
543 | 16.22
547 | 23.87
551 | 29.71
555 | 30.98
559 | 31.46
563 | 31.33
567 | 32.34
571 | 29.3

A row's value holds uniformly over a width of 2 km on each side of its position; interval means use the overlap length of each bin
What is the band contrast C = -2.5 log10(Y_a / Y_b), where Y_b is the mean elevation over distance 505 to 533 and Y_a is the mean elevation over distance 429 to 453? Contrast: 0.0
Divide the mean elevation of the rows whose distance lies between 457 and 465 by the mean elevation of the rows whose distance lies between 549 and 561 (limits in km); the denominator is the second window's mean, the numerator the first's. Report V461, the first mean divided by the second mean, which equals 1.1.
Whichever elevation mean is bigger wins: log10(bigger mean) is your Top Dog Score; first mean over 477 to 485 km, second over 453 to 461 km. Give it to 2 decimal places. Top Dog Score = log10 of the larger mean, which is 1.58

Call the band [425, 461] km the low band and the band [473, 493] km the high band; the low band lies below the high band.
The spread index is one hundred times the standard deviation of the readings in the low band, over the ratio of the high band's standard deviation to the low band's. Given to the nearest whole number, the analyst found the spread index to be 124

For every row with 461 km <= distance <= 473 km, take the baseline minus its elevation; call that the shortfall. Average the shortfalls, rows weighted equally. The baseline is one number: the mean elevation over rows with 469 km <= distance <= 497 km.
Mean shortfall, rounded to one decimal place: 4.3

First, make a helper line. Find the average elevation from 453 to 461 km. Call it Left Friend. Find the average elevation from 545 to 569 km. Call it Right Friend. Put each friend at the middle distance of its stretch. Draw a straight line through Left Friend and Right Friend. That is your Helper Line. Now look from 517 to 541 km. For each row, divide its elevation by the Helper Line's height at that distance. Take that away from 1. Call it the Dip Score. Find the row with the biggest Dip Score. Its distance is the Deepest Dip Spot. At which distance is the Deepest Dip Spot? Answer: 539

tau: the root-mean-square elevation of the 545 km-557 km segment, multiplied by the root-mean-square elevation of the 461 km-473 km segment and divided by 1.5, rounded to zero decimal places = 652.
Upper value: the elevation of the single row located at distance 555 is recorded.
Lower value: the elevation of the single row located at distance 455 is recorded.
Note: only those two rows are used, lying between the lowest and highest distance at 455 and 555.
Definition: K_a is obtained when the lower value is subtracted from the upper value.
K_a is -7.0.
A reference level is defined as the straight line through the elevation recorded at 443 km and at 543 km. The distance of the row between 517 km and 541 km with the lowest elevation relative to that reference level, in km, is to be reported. 539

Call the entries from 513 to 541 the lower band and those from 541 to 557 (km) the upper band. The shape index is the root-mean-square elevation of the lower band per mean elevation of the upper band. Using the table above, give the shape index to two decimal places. 1.12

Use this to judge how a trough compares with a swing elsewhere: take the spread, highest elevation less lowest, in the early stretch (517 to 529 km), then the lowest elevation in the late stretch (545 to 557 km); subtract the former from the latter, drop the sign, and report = 22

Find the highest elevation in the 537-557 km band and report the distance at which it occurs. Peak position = 555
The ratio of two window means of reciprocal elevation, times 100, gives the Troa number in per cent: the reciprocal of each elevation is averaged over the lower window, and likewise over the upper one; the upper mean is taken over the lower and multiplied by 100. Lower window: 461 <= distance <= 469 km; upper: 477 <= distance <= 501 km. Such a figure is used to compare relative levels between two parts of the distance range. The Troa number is 84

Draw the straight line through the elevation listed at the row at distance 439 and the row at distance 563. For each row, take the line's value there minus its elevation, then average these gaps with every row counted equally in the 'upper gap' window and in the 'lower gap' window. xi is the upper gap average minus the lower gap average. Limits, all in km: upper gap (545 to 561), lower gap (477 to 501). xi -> 10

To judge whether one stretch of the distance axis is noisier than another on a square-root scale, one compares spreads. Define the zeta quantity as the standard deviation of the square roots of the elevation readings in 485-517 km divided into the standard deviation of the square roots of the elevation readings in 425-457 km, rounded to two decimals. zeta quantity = 0.50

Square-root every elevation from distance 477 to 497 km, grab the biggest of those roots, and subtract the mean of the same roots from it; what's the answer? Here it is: 0.2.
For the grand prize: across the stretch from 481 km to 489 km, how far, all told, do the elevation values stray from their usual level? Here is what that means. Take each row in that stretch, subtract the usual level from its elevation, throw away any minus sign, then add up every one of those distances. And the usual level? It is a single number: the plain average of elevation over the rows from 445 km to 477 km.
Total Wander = 10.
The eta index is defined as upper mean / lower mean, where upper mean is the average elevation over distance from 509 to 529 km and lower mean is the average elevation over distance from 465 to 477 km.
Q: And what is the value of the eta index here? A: 0.93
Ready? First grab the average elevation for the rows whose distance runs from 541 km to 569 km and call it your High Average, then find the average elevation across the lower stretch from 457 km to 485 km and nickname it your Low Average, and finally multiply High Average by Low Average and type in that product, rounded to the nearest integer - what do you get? 1003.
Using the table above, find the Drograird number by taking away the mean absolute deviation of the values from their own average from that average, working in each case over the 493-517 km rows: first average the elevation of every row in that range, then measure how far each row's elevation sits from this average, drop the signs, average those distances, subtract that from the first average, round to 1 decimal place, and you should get 33.4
